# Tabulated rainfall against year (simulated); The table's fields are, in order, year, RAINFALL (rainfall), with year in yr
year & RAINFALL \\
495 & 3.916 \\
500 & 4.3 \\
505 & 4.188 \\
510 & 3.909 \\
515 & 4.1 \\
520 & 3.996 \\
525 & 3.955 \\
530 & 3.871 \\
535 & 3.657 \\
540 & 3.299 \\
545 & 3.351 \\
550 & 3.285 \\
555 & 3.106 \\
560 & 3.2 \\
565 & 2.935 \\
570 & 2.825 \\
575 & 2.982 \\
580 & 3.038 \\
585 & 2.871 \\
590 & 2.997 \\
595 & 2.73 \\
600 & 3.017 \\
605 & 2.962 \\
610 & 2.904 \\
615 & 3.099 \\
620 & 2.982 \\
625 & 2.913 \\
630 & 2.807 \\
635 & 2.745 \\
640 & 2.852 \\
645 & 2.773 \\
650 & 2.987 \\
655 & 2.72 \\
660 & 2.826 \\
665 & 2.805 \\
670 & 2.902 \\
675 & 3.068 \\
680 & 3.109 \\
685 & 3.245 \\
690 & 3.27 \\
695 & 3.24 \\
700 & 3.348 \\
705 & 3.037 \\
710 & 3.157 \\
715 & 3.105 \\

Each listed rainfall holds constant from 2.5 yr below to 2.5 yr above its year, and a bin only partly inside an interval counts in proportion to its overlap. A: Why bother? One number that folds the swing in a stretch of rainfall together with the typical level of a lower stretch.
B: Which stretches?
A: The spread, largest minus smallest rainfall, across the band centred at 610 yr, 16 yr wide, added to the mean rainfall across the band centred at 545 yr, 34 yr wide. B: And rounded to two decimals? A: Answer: 3.59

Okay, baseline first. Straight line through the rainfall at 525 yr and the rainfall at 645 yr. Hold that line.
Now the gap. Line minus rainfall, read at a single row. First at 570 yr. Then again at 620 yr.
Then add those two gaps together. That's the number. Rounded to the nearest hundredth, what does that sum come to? 0.72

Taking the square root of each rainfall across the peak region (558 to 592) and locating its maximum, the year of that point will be 560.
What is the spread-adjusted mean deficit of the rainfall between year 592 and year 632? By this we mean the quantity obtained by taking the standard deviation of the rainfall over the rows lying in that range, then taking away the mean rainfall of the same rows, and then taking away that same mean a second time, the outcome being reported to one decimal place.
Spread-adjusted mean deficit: -5.7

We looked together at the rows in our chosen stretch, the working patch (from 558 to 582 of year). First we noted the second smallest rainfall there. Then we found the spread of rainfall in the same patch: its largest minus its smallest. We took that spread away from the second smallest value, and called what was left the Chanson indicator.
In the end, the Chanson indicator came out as 2.56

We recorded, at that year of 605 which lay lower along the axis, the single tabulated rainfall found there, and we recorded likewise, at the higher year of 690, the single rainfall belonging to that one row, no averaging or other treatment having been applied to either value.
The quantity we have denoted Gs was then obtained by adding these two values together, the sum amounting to 6.2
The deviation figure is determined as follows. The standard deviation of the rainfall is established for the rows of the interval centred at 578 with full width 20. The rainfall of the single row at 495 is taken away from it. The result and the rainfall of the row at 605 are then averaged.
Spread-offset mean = -0.43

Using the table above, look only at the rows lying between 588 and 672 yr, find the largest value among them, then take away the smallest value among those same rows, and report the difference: 0.38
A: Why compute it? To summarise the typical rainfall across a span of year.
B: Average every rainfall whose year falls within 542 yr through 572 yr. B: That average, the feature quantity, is 3.12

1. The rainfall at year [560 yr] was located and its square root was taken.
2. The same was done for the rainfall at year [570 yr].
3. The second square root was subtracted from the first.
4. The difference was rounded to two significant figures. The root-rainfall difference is 0.11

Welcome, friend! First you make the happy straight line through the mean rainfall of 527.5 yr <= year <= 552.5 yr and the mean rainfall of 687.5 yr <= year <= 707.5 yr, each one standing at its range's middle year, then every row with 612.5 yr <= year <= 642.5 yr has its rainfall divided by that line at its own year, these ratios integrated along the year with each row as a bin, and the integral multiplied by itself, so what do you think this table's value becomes 677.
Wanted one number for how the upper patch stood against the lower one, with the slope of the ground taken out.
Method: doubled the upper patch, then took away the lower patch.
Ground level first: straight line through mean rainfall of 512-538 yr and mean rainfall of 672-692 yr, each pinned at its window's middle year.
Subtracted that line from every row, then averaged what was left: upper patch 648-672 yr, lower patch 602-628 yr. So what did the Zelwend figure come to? -0.34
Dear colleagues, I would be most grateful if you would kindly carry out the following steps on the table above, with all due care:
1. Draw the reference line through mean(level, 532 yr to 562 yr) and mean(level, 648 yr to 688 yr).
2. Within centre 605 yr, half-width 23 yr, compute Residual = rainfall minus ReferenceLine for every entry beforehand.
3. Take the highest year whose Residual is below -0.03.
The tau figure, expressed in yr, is 625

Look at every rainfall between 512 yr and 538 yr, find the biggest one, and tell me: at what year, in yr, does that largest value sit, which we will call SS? 515 yr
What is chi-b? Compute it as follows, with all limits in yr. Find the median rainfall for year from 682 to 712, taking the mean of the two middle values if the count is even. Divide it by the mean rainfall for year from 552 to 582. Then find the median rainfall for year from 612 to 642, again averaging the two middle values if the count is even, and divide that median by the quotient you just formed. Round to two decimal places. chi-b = 2.68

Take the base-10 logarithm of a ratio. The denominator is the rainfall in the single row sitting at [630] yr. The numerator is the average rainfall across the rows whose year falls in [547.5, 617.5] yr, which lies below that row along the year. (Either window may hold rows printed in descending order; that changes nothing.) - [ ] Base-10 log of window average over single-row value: 0.03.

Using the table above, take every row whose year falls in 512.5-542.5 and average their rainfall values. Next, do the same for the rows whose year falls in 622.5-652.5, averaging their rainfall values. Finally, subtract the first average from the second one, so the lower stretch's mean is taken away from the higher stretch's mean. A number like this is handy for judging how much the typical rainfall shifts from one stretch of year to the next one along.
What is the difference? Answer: -1.0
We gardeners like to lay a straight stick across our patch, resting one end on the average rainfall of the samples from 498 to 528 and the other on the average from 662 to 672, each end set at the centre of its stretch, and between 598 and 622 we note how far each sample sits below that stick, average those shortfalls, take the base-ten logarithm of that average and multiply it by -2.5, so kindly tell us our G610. 1.3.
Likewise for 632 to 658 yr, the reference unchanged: 1.7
